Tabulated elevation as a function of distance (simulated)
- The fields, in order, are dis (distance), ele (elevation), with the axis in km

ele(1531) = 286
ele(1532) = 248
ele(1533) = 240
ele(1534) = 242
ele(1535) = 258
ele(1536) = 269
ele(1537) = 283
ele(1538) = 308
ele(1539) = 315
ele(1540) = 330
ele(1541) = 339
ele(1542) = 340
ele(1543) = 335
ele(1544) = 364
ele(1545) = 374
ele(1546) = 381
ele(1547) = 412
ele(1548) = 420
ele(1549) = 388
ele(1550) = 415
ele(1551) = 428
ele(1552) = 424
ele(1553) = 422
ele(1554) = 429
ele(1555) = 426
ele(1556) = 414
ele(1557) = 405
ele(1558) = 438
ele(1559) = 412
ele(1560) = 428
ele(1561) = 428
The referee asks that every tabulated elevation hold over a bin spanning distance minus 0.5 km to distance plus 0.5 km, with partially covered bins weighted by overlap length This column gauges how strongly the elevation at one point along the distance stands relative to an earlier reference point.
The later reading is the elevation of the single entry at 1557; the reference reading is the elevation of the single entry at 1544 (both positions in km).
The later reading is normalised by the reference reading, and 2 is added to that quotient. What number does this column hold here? 3.11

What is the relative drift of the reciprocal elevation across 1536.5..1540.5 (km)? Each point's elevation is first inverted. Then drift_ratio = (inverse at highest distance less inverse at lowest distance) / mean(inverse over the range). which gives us -0.16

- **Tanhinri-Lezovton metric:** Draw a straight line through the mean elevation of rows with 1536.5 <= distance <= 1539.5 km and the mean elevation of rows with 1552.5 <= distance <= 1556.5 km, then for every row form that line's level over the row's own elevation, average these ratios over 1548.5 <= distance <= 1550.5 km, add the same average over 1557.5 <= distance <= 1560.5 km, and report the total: 2.033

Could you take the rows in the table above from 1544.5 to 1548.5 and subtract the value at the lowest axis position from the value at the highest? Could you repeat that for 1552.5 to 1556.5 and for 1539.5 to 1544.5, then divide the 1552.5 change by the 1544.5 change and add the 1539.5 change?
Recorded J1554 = 33.8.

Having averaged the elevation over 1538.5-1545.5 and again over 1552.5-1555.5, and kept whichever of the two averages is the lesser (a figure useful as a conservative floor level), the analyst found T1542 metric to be 342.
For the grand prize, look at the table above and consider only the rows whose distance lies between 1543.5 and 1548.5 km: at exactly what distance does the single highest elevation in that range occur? 1548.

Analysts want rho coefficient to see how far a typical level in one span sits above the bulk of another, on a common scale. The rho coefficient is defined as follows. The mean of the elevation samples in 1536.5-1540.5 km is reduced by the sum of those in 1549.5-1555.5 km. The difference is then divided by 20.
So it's -112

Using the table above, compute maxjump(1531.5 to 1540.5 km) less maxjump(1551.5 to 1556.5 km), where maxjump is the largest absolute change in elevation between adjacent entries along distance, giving 13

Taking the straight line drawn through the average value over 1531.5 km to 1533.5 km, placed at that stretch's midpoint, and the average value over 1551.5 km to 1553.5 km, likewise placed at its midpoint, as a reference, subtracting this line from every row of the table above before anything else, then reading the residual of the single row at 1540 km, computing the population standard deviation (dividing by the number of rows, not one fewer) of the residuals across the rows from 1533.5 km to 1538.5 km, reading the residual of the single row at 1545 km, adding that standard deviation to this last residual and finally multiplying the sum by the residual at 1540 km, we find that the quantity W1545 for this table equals 533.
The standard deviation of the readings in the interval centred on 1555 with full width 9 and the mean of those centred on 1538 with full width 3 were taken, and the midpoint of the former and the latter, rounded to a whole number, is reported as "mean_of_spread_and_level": 156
